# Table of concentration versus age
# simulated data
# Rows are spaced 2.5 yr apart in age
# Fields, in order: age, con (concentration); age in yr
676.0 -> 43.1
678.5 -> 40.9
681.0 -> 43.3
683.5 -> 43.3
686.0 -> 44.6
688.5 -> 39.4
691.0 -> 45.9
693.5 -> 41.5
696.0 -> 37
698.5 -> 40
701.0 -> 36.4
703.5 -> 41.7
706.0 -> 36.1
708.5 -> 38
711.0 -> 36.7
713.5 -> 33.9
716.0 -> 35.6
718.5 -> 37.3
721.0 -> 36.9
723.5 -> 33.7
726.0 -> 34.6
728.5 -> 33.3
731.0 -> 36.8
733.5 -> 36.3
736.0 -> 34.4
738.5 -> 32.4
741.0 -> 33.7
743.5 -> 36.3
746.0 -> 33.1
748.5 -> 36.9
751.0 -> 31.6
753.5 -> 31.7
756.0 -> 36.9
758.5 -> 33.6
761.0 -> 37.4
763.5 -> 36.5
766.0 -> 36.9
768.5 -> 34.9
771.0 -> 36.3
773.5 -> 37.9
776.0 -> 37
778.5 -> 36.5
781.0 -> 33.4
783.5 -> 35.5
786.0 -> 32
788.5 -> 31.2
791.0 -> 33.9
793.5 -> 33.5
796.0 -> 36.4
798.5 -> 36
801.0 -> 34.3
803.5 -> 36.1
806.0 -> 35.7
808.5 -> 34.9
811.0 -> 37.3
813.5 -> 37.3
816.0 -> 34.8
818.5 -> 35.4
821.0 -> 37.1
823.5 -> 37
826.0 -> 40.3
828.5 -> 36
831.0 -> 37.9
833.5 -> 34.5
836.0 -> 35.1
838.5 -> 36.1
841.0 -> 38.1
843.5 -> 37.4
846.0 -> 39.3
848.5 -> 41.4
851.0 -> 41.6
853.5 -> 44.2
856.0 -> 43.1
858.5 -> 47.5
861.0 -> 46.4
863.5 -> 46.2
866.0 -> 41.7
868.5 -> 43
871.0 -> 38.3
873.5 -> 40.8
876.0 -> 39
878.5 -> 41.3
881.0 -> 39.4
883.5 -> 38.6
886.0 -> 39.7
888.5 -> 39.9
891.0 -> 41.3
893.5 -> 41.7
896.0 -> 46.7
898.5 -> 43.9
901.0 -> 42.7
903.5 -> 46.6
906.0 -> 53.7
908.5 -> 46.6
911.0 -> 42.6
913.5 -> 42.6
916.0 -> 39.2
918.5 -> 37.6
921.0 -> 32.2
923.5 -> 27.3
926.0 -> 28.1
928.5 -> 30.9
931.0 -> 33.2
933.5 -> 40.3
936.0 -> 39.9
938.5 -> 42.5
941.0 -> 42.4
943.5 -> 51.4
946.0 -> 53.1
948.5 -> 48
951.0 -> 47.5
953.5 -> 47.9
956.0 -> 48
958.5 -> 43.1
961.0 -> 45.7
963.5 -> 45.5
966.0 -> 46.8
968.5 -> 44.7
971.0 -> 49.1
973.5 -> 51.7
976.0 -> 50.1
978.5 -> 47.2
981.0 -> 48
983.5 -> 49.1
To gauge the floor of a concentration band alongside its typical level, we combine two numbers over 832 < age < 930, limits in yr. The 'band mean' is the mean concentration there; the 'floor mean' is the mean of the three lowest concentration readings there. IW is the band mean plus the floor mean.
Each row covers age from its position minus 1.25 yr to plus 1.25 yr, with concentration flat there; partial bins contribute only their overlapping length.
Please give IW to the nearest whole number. 69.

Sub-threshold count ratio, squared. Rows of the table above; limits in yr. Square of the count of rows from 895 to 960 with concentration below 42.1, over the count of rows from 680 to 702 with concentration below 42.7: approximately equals 3.2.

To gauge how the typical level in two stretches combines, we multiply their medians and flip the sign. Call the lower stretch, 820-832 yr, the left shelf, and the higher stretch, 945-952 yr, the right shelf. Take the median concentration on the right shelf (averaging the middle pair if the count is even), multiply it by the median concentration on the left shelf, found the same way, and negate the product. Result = -1781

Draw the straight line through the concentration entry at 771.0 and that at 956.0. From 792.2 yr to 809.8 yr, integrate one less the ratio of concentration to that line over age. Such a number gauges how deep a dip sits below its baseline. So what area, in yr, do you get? 1.3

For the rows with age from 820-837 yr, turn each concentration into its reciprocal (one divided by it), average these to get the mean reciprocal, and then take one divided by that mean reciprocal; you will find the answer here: 36.8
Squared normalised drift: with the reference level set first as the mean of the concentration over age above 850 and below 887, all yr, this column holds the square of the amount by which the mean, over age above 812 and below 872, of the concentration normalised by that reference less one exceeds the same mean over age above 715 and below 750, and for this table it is 0.011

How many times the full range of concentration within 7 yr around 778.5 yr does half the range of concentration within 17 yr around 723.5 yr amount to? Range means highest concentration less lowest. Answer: 0.56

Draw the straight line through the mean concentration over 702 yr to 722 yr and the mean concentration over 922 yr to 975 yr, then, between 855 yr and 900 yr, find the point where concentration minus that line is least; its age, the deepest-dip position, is 883.5 yr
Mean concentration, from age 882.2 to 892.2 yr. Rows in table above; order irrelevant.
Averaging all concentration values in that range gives 39.9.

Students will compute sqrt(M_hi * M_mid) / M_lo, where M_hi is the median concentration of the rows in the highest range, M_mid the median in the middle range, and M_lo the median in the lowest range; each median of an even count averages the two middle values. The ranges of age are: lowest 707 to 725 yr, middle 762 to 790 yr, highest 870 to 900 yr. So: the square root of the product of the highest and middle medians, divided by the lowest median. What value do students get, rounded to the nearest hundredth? 1.04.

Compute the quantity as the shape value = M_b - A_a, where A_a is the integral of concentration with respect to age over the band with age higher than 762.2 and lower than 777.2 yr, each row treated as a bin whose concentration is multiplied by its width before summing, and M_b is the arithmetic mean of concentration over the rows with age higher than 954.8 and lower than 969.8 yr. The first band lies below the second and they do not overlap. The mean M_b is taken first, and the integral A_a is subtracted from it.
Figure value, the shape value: -503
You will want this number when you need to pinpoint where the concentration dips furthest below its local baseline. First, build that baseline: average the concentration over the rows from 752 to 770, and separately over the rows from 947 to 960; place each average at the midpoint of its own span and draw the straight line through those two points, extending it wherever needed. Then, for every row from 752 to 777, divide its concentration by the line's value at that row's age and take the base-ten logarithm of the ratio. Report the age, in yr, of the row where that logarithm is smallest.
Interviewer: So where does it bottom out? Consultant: 753.5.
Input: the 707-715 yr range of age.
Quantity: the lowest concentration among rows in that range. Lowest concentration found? 33.9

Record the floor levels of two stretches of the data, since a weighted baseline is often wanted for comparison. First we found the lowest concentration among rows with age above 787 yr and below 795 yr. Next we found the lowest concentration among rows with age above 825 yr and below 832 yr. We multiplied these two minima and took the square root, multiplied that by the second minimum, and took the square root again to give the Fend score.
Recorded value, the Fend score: 34.7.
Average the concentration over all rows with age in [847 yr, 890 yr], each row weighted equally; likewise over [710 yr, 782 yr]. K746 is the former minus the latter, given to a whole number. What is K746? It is 7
